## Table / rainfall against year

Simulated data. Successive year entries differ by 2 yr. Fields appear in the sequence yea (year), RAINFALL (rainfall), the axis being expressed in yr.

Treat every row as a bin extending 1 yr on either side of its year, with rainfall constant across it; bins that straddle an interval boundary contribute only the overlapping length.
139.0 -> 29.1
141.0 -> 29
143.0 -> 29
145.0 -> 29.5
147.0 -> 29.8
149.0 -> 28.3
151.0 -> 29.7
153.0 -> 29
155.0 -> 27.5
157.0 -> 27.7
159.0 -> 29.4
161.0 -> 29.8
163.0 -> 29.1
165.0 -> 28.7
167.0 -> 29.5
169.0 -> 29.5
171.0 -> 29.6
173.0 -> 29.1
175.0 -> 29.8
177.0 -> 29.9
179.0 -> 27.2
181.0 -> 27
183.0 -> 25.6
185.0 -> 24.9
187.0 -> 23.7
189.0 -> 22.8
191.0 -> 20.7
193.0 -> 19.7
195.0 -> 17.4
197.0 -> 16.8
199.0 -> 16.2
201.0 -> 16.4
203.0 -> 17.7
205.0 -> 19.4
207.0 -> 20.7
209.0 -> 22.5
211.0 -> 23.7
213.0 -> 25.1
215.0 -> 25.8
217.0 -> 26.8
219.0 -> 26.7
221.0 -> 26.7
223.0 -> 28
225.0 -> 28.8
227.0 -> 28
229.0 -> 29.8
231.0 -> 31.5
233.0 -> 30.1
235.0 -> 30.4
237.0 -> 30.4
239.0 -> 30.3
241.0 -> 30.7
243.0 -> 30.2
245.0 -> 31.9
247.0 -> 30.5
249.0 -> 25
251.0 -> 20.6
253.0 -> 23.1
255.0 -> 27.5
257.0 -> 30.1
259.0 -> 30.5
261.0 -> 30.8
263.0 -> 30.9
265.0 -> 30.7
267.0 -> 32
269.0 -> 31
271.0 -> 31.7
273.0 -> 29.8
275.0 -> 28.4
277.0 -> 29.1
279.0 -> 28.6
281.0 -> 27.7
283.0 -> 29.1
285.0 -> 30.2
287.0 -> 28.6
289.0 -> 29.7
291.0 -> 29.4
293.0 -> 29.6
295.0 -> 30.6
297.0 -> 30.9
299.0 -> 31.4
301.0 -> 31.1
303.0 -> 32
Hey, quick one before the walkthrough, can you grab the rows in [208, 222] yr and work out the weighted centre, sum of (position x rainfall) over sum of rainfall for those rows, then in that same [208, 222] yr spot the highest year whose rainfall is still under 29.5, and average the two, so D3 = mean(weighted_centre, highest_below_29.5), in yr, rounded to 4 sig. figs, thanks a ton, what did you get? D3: 218.1 yr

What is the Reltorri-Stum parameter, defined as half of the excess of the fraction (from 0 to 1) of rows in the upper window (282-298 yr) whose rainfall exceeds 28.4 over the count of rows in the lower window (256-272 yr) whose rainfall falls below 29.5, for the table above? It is 0.5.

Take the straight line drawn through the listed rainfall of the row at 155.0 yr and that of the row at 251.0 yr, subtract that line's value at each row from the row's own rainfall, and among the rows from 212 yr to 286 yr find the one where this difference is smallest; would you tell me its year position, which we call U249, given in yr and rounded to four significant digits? 251.0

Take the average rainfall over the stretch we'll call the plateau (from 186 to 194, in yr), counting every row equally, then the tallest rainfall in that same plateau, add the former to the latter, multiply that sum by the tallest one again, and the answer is 1077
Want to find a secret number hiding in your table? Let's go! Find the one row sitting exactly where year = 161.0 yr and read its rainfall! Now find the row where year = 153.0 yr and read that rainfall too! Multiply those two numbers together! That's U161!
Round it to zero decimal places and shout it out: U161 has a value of 864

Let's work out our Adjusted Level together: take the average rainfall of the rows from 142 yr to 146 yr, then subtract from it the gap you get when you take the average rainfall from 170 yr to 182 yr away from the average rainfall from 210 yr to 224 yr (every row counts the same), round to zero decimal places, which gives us 32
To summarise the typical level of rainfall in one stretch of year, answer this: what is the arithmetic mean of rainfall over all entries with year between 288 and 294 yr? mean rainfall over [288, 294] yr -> 29.6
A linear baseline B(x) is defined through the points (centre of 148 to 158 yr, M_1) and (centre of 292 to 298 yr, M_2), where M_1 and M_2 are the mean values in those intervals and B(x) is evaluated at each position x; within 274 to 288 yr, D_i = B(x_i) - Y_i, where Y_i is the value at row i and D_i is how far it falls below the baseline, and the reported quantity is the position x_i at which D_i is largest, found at 281.0 yr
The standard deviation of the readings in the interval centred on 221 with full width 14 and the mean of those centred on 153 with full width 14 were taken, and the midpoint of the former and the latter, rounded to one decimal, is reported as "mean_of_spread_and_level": 14.9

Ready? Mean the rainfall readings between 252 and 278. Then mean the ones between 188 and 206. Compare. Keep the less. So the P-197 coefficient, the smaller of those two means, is 19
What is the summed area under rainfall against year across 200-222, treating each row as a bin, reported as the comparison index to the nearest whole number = 503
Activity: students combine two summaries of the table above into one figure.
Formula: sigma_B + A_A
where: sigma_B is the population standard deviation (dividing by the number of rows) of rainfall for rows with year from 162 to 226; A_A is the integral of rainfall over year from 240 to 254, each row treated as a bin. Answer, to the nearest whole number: 388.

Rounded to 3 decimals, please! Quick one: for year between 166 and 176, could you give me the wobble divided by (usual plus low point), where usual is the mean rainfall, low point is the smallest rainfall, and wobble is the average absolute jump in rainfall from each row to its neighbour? 0.006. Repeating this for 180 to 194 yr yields 0.028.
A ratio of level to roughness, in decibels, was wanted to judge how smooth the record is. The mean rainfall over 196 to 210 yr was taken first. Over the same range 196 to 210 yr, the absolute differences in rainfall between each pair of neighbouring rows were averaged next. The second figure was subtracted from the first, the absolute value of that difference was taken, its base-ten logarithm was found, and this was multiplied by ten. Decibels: 12.4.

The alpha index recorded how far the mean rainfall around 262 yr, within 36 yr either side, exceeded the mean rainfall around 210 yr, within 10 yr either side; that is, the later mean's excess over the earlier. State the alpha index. 6.9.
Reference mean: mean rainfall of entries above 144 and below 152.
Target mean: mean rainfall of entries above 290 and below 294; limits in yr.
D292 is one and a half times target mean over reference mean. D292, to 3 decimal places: 1.509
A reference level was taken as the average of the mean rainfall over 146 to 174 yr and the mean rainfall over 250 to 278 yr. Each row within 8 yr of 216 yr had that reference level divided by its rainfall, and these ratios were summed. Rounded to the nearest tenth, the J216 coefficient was 9.1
